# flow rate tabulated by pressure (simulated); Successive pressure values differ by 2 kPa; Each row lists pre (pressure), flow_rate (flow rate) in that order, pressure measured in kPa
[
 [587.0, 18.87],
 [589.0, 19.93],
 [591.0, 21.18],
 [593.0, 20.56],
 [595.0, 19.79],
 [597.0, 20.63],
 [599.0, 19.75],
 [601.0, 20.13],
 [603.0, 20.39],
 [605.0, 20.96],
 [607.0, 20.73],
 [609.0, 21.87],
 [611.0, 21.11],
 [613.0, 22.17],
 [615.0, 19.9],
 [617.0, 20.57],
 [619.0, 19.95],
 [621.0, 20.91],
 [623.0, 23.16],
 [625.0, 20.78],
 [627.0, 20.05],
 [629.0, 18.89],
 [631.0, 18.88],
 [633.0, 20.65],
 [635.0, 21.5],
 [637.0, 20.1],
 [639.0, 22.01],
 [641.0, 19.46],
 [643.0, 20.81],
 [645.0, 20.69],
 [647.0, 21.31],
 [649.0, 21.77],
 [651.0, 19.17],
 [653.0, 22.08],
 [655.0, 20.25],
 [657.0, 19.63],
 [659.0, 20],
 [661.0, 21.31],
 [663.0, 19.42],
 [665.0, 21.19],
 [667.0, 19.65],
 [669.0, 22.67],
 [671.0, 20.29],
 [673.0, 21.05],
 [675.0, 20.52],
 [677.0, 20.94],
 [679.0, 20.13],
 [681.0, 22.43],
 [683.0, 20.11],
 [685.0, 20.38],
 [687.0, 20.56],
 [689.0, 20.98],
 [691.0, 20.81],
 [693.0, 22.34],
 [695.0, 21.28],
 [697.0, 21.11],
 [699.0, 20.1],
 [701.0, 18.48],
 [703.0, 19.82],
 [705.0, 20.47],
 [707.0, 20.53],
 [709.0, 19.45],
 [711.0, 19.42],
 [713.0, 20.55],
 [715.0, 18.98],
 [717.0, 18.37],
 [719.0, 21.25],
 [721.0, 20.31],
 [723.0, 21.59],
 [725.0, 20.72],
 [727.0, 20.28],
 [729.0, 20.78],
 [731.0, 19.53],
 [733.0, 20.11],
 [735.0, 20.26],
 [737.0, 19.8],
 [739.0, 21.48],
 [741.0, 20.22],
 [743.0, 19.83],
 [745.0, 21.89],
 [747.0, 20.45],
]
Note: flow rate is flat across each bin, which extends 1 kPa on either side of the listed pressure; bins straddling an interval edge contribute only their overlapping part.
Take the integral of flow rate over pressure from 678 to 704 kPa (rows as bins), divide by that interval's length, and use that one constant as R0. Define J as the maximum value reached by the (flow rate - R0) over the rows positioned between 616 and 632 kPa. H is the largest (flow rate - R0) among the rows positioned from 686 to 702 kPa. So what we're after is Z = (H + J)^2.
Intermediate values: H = 1.7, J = 2.5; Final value 17.5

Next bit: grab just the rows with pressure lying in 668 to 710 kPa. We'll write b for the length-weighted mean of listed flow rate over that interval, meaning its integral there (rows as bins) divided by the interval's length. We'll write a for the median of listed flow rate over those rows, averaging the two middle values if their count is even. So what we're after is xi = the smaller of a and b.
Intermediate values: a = 20.5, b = 20.7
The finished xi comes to 20.5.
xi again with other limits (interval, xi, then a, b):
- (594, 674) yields 20.6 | 20.6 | 20.6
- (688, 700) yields 21.0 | 21.0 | 21.1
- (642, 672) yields 20.7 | 20.7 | 20.7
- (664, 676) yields 20.8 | 20.8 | 20.9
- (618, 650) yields 20.7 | 20.7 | 20.7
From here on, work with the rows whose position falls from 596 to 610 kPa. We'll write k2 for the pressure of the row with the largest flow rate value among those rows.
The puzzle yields 609.0 kPa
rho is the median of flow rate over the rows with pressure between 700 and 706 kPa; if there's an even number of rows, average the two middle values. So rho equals 19.8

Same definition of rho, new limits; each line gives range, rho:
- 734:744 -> 20.2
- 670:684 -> 20.5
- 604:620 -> 20.8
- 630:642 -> 20.4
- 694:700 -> 21.1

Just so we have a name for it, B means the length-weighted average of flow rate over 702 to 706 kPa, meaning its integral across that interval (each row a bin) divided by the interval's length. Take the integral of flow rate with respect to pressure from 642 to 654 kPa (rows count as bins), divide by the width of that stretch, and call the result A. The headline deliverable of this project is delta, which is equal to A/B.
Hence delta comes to 1.04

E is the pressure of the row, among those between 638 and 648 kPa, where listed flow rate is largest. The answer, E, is 639.0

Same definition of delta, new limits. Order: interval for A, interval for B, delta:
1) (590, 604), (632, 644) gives 0.98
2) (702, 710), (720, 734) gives 0.98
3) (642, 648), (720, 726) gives 1.00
